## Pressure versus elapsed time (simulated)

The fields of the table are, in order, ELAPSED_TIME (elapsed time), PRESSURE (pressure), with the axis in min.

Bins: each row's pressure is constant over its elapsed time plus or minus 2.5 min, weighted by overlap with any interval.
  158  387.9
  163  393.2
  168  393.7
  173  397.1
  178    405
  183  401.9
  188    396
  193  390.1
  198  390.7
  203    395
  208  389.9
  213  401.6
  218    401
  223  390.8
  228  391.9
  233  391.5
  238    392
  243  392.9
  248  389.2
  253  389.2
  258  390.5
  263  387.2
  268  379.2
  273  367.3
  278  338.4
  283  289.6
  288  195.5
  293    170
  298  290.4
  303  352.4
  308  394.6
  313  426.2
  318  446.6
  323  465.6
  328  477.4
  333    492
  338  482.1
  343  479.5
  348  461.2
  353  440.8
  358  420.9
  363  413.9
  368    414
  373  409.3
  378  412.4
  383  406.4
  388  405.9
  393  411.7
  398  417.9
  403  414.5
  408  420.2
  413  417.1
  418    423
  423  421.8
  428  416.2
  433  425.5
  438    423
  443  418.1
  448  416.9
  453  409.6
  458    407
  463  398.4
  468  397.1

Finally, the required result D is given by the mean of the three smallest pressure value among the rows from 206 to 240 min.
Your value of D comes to 391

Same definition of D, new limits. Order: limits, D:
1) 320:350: 468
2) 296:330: 346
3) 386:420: 411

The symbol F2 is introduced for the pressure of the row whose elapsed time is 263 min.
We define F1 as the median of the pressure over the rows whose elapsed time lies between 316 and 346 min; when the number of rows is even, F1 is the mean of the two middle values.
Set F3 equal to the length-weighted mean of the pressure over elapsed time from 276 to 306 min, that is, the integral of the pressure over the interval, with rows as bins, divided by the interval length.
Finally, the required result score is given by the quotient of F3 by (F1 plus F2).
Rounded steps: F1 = 478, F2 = 387.2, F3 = 274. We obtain 0.32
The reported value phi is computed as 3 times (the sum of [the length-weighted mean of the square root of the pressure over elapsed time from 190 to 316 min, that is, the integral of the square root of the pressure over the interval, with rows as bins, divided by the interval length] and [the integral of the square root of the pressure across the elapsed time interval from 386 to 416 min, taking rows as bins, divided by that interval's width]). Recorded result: 118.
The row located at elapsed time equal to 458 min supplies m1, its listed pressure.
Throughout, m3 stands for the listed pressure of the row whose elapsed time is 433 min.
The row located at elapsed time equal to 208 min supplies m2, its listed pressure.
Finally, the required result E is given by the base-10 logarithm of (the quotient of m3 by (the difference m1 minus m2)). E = 1.4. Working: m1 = 407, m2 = 389.9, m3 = 425.5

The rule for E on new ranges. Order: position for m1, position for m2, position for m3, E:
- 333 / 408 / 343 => 0.8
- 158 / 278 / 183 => 0.9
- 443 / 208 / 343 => 1.2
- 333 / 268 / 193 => 0.5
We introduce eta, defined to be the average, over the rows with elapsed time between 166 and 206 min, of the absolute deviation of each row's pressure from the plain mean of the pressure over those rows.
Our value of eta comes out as 4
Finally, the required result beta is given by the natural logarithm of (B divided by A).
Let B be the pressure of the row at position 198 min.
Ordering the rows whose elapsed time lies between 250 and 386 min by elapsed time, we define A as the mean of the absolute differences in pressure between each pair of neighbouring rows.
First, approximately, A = 24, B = 390.7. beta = 2.8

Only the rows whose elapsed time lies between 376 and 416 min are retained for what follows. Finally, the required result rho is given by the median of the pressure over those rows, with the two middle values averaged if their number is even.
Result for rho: 413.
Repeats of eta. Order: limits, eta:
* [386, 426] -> 4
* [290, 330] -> 80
